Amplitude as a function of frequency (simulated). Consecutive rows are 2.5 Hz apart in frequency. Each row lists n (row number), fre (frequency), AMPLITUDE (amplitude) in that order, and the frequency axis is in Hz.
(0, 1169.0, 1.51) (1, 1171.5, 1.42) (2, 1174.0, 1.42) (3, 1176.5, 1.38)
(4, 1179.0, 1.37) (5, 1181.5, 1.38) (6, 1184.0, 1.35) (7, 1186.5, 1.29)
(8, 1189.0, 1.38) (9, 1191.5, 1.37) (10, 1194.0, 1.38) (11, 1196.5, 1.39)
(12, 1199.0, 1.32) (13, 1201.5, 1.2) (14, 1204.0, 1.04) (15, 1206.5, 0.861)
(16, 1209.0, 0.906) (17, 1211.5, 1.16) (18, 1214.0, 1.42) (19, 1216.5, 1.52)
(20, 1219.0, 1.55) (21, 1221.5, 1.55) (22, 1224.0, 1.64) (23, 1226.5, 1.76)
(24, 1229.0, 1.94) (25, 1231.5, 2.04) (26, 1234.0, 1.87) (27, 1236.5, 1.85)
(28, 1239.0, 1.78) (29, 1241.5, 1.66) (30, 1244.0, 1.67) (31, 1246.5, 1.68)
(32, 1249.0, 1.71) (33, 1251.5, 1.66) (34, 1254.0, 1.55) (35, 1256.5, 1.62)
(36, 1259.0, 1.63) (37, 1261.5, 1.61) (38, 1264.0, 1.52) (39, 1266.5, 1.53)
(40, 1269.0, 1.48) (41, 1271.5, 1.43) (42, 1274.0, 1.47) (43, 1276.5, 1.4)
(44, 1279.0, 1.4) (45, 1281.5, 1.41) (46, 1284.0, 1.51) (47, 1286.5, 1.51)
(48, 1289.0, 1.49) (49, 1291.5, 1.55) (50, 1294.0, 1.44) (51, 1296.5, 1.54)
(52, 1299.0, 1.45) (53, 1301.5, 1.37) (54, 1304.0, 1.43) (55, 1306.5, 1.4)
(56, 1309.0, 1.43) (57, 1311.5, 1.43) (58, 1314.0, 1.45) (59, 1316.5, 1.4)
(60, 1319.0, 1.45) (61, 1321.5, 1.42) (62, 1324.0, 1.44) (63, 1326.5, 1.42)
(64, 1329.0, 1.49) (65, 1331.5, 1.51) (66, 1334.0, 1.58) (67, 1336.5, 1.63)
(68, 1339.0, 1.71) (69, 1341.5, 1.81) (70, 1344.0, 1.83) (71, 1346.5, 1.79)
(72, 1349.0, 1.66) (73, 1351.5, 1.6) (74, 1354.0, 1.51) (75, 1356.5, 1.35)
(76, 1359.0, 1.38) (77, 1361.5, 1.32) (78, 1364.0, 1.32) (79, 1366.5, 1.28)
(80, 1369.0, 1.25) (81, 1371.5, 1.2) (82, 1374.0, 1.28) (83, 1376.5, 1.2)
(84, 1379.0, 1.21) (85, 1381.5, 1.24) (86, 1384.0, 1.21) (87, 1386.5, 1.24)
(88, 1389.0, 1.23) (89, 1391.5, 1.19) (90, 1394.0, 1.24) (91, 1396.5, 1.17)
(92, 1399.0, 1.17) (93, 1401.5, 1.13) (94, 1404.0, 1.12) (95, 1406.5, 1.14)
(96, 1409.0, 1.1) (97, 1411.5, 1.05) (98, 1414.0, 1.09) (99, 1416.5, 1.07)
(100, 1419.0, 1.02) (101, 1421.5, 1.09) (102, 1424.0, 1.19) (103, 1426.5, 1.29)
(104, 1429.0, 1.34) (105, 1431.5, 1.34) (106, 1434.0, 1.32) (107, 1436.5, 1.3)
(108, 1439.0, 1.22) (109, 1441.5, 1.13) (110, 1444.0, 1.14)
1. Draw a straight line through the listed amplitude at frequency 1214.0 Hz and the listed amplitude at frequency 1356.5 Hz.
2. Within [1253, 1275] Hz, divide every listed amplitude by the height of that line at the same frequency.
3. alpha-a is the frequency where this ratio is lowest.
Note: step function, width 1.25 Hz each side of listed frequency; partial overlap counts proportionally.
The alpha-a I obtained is 1271.5 Hz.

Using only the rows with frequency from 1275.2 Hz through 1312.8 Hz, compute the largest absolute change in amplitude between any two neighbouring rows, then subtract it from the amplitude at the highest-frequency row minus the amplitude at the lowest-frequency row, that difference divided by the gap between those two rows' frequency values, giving -0.11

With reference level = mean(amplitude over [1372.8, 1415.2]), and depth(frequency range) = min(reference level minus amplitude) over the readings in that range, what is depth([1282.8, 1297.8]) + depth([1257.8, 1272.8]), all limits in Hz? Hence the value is -0.83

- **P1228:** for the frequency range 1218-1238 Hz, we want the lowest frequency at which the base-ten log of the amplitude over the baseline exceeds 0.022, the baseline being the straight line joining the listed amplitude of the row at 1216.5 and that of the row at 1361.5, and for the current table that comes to 1224.0 Hz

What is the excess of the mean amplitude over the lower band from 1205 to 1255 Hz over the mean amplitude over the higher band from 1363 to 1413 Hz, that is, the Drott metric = 0.39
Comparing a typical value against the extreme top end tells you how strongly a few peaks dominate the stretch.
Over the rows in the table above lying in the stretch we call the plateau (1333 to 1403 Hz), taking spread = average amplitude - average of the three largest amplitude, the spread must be -0.43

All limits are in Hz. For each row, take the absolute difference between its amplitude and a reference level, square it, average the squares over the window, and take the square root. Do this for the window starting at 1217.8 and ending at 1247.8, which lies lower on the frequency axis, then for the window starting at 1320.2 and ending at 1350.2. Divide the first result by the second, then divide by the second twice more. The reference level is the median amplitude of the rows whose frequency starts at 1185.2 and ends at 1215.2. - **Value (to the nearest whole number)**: 12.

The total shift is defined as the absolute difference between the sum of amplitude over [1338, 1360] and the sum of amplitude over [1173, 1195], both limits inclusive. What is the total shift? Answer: 2.3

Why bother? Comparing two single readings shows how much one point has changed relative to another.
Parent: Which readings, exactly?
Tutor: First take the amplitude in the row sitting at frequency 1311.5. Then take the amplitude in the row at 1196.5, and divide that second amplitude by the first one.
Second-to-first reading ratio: 0.97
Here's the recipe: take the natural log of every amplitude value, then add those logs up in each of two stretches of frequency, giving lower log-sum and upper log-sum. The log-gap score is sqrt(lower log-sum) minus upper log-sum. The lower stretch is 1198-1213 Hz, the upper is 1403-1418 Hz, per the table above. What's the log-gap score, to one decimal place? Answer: 0.1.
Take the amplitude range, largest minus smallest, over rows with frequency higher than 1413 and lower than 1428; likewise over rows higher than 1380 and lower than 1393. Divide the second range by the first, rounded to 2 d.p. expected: 0.19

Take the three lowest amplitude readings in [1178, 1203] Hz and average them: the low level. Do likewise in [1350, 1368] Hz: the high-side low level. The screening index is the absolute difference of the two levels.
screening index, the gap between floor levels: 0.04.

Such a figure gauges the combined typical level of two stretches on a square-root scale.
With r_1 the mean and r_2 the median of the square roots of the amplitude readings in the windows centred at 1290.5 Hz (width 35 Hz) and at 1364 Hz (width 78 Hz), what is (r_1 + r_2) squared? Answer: 5.55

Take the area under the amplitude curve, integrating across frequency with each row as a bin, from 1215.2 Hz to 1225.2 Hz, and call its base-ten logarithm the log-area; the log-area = 1.19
